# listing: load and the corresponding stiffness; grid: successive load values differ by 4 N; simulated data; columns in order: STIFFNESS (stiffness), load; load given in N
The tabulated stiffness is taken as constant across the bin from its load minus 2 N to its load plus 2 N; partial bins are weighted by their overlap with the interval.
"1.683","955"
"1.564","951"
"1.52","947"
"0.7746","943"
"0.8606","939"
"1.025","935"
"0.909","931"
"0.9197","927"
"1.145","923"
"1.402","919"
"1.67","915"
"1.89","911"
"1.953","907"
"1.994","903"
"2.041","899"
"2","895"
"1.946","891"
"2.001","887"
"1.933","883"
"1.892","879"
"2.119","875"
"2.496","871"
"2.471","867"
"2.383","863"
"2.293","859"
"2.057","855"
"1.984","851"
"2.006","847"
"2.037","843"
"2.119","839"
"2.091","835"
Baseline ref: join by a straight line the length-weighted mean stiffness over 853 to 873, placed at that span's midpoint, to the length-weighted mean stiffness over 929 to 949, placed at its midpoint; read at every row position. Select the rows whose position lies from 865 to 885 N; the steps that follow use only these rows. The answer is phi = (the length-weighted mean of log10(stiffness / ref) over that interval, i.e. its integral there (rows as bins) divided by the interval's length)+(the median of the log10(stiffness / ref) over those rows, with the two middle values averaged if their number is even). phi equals 0.01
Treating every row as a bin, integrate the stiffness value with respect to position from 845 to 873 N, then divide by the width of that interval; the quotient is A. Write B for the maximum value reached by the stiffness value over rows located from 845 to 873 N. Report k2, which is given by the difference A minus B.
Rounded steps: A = 2.24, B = 2.496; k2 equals -0.255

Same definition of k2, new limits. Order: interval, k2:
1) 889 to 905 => -0.046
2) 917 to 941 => -0.358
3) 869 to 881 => -0.327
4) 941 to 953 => -0.278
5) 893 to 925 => -0.279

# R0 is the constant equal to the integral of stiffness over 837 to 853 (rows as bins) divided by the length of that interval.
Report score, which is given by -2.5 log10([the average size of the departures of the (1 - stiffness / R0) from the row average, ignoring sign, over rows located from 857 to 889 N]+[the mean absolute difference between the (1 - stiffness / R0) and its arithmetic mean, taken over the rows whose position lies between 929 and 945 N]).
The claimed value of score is 2.1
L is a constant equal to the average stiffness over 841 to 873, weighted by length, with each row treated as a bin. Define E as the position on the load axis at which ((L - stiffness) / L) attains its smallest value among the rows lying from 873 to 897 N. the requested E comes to 875 N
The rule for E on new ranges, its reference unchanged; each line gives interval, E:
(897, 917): 899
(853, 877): 871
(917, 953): 951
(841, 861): 859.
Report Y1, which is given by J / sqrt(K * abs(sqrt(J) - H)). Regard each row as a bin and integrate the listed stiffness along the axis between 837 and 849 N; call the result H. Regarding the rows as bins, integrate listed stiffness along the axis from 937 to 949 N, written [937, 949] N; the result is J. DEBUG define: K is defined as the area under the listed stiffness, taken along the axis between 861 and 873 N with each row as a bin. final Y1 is 0.5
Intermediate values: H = 25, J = 13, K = 29.4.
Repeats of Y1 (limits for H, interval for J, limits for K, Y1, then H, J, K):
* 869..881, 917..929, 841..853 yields 0.6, 26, 14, 24.1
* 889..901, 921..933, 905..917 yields 0.6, 24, 12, 22.1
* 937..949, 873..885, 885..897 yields 1.8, 13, 24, 23.8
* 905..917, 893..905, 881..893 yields 1.2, 22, 24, 23.5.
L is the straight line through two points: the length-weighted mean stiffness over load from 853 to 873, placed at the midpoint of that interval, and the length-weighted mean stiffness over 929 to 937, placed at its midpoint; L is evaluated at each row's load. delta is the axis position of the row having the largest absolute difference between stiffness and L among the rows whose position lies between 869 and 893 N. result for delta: 871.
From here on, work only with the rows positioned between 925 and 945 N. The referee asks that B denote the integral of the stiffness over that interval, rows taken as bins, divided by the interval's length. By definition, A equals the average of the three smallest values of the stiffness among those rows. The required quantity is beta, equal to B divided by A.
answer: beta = 1.06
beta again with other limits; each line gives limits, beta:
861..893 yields 1.12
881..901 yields 1.01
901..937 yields 1.51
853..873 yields 1.04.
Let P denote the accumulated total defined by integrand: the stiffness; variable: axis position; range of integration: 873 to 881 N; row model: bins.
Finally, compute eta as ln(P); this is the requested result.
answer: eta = 2.8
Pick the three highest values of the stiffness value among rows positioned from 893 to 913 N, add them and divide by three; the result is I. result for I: 2.01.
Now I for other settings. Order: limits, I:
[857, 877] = 2.45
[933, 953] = 1.37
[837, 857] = 2.07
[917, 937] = 1.19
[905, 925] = 1.84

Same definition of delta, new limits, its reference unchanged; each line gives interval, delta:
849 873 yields 851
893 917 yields 911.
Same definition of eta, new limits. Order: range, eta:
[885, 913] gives 4.0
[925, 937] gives 2.4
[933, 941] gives 2.0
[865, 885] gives 3.8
